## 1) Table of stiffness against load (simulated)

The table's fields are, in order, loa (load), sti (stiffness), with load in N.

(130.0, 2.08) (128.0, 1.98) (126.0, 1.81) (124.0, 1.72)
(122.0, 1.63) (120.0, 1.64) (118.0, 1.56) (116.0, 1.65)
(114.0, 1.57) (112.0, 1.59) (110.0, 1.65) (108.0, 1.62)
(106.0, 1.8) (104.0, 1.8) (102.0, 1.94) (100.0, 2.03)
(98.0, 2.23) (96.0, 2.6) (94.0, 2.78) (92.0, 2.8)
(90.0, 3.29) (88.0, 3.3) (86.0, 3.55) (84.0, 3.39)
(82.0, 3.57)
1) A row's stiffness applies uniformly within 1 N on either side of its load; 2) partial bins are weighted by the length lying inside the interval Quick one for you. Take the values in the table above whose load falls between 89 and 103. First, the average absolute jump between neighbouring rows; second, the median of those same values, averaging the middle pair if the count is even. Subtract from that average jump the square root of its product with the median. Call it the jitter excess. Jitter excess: -0.54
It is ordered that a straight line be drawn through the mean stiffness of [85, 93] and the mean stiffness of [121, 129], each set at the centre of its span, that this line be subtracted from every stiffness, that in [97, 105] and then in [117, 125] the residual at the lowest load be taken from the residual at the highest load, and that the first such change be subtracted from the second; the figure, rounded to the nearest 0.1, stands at 0.6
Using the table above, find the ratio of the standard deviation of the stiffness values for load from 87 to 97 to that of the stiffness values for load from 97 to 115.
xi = 1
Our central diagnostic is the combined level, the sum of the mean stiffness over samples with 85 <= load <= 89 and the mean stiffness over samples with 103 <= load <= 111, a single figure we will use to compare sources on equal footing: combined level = 5.1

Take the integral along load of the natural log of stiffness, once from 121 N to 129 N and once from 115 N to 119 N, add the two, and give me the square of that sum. 42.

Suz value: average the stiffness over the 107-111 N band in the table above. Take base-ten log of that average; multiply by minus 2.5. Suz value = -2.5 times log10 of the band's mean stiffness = -0.53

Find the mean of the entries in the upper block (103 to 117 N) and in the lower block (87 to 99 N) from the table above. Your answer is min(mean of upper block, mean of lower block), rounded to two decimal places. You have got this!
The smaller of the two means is 1.67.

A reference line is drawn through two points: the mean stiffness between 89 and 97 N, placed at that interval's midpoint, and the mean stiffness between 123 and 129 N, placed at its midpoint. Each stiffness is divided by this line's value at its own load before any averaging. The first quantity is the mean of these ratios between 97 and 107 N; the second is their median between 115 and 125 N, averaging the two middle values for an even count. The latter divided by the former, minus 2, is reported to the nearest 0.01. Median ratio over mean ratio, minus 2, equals -0.93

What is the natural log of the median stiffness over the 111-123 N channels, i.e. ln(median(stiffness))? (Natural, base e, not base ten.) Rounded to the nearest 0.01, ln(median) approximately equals 0.48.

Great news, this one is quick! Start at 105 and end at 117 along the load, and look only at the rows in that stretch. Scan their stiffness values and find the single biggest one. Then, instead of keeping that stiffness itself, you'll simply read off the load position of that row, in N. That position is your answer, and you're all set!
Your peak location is 106.0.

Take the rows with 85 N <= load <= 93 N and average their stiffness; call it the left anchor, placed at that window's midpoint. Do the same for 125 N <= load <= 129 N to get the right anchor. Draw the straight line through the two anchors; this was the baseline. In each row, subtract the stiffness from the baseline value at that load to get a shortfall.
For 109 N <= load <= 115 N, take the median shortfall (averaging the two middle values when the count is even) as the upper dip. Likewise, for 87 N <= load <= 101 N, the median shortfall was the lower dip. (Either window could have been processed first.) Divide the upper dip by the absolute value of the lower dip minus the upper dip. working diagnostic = 1.7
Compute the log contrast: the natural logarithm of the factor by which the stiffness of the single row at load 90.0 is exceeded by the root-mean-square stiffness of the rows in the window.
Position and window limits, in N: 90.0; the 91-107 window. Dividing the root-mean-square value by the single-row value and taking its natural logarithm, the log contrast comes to -0.37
